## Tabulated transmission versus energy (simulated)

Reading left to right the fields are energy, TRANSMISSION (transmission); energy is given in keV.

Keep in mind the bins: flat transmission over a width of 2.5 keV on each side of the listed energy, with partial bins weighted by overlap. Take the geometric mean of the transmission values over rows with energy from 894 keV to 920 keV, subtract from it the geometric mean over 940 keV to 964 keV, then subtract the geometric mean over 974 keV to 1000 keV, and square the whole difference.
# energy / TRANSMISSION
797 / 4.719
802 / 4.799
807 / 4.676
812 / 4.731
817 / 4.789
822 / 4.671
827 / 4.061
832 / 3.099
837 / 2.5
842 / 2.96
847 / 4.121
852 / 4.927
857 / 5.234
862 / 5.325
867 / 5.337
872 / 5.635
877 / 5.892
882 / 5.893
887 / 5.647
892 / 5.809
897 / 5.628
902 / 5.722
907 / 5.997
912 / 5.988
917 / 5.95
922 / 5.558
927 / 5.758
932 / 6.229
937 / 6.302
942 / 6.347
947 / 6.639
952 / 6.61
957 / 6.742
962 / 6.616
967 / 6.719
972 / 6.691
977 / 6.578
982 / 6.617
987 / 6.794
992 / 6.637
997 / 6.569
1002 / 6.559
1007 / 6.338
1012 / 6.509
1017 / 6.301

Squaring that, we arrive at 54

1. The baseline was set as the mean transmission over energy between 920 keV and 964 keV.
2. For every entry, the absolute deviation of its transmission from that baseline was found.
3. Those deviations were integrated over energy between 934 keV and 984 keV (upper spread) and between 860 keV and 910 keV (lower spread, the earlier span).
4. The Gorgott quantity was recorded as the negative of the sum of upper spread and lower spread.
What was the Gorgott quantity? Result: -45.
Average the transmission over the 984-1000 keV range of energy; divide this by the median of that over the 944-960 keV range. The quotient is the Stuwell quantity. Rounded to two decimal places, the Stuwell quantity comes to 1.00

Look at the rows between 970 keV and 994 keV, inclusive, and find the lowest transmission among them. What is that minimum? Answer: 6.578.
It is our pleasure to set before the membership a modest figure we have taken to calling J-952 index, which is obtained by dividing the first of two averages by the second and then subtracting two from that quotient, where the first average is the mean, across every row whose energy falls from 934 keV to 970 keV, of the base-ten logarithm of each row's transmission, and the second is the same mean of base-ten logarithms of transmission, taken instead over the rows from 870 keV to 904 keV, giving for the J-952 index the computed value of -0.924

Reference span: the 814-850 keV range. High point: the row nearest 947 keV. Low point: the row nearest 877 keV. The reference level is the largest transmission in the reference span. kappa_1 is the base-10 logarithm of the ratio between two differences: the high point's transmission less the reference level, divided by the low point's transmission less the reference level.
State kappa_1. 0.2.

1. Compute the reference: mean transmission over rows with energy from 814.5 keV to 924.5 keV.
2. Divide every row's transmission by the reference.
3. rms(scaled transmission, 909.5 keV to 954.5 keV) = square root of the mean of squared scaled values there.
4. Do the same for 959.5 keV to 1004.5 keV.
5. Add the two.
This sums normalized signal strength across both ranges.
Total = 2.5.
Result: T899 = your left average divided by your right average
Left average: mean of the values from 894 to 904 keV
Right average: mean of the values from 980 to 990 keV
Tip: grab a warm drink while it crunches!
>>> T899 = 0.85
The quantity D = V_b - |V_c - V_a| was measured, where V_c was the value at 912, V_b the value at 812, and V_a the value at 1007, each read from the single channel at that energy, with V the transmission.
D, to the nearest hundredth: 4.38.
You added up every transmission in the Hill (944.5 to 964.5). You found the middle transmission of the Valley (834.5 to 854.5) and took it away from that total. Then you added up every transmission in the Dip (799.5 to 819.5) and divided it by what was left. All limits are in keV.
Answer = 0.82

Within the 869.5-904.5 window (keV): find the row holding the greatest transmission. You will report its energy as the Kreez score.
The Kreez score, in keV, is 882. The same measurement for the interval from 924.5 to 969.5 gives 957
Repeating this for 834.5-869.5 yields 867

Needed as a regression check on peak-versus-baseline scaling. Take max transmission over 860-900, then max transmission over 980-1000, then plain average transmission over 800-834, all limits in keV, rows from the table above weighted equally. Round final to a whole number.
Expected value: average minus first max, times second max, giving -10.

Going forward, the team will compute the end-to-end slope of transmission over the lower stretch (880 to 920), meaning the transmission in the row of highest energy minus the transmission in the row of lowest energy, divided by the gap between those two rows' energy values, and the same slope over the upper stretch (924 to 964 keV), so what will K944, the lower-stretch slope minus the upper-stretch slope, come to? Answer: -0.023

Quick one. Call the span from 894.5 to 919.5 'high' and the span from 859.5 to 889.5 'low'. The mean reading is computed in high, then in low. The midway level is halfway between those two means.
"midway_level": 5.74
